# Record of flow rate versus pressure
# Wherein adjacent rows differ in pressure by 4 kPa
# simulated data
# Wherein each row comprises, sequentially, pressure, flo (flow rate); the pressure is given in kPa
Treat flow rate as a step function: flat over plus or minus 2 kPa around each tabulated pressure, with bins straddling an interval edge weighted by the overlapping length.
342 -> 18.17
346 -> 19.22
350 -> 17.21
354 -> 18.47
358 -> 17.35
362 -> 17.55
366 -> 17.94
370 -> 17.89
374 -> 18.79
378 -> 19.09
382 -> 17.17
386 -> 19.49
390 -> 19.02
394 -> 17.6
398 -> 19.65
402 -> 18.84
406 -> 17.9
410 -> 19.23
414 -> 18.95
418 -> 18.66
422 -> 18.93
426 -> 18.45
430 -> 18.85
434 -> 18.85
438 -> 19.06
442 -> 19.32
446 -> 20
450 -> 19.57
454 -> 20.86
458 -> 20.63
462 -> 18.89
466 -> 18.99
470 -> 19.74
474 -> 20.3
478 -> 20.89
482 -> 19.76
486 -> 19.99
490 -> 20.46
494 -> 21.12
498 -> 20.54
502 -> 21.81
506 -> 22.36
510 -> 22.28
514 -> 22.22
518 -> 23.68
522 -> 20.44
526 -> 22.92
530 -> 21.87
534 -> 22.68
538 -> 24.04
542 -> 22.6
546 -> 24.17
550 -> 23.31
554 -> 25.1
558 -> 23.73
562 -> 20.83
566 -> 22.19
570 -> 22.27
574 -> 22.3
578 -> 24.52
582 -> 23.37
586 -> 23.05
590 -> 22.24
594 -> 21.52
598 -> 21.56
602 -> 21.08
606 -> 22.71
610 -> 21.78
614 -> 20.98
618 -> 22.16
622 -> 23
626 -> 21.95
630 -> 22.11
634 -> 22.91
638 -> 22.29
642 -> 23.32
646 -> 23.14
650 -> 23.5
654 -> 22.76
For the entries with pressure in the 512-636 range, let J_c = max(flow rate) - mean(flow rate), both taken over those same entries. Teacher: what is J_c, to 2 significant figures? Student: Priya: 2.5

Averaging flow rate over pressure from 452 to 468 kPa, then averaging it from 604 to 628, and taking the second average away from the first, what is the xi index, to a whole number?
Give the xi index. -2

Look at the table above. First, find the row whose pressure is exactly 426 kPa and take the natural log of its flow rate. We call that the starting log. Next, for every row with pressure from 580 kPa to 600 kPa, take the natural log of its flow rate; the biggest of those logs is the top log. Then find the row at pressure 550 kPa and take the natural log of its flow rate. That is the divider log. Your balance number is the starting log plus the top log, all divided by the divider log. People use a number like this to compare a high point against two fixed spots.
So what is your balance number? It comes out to 1.93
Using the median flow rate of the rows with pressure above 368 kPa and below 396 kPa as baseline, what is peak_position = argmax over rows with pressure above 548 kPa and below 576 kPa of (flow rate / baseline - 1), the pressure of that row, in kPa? 554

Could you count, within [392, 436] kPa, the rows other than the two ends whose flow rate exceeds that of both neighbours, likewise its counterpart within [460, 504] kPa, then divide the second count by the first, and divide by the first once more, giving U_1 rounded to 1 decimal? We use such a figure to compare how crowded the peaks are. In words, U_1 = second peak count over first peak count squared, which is 0.2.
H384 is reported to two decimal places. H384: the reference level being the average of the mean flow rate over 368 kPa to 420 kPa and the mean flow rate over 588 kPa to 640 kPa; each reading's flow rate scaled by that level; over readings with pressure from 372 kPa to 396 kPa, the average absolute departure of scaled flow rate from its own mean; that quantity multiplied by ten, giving 0.37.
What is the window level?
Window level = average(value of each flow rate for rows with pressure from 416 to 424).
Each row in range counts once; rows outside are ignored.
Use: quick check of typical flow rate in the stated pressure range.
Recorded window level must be 19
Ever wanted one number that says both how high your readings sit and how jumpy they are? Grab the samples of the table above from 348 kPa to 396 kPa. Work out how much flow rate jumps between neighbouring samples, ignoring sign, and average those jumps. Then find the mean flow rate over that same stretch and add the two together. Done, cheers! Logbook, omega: 19.1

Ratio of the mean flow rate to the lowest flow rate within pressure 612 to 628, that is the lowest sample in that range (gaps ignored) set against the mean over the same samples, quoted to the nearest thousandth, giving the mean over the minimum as 1.050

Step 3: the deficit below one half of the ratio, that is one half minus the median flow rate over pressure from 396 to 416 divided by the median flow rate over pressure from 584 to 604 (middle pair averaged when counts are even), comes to -0.379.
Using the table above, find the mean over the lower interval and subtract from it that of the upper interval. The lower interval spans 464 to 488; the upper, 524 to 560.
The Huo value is -3.4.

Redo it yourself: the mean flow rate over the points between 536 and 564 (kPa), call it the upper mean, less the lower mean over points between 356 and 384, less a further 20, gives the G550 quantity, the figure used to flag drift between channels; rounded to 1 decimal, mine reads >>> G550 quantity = -14.6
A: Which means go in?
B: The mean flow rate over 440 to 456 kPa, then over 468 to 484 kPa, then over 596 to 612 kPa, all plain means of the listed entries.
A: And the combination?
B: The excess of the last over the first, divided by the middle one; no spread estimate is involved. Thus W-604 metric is 0.091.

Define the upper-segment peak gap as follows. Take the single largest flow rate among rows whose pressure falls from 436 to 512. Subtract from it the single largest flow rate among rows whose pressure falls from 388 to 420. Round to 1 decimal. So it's 2.7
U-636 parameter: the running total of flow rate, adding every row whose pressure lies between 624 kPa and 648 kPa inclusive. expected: 136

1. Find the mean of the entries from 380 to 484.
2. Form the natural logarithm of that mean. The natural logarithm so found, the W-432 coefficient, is 2.96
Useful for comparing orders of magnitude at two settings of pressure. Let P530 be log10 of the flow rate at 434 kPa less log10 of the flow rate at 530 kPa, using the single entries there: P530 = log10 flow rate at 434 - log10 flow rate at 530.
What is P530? -0.06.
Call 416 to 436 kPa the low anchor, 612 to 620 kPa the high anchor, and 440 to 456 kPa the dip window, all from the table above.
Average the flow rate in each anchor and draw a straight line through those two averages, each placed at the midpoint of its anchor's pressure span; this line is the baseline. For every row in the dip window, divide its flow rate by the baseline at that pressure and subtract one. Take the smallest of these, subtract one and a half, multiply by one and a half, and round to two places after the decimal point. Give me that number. -2.22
